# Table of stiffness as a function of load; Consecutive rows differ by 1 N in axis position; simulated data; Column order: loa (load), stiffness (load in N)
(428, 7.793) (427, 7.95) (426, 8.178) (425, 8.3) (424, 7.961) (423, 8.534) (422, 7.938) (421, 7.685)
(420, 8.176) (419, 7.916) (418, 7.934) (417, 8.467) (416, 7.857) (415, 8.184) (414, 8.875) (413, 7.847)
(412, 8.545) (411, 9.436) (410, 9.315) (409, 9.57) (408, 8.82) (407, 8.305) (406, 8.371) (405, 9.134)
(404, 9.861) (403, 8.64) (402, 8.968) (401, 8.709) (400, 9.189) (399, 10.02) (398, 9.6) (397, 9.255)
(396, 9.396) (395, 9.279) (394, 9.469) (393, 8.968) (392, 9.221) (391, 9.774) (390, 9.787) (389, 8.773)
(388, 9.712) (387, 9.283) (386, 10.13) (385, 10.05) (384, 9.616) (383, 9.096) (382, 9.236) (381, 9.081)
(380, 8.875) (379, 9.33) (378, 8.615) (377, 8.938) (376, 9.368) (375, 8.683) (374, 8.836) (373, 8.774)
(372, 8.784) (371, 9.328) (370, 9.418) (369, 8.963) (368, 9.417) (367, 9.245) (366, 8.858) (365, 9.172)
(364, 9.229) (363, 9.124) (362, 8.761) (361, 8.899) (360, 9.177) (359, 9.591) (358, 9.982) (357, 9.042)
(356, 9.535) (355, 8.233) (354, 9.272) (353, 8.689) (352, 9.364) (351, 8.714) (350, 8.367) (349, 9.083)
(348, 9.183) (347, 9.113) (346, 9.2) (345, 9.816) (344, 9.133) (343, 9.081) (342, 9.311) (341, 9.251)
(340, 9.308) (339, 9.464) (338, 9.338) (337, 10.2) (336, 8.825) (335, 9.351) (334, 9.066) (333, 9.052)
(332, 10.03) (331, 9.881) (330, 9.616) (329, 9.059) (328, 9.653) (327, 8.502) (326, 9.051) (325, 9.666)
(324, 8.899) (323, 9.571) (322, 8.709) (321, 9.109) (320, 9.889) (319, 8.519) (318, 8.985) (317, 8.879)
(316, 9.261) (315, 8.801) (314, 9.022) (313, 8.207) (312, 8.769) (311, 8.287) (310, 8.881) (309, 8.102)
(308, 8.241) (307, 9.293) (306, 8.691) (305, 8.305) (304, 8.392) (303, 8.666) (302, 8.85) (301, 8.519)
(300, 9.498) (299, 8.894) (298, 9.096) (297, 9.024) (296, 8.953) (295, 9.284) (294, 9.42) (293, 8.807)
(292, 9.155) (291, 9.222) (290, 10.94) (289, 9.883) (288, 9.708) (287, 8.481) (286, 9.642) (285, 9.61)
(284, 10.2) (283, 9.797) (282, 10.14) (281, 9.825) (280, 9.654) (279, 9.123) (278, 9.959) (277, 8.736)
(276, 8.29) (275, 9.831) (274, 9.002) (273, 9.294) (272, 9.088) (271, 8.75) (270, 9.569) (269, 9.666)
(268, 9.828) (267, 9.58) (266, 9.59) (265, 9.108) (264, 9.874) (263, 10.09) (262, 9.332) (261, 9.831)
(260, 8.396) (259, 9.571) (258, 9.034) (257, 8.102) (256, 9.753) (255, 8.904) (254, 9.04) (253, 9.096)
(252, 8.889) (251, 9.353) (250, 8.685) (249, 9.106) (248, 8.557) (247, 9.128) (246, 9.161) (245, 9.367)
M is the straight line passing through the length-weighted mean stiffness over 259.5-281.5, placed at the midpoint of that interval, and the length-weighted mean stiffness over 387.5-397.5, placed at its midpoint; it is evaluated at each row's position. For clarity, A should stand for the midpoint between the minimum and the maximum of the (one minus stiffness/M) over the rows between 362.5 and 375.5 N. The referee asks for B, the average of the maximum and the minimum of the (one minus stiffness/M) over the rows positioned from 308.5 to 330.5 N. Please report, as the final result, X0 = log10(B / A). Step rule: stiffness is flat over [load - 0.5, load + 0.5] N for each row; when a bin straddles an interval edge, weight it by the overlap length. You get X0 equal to 0.1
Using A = 0.03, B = 0.041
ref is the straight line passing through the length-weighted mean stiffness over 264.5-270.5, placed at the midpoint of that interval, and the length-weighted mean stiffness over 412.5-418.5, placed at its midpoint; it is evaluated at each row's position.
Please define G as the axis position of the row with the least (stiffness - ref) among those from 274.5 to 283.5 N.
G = 276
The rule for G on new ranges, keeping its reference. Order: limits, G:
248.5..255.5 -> 250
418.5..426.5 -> 421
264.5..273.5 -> 271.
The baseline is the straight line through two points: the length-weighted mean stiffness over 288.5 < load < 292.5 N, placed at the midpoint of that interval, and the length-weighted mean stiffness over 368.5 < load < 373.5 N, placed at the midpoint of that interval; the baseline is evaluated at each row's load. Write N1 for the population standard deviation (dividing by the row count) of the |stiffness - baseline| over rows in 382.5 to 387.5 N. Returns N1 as 0.41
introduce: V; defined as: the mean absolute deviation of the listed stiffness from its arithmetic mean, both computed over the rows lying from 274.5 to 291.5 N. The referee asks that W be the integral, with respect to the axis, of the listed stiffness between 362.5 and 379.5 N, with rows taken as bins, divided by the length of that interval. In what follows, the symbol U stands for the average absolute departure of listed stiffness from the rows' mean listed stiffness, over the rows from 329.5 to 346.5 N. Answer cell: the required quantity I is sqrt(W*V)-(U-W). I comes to 10.9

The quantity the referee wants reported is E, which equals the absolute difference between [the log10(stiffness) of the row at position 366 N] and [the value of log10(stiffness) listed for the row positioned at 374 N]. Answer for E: 0.001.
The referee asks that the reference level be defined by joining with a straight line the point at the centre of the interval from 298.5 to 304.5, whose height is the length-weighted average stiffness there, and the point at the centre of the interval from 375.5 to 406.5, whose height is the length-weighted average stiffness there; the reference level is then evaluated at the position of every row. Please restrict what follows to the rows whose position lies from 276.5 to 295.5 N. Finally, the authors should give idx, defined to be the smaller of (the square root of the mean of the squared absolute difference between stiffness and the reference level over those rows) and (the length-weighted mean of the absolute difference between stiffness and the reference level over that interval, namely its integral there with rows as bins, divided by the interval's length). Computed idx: 0.86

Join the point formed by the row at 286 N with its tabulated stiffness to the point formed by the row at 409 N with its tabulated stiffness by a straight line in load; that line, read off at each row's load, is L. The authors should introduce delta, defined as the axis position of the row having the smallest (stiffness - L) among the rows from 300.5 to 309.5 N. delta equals 309 N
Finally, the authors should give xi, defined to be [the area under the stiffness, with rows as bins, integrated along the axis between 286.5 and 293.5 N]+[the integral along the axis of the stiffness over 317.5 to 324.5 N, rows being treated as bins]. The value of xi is 130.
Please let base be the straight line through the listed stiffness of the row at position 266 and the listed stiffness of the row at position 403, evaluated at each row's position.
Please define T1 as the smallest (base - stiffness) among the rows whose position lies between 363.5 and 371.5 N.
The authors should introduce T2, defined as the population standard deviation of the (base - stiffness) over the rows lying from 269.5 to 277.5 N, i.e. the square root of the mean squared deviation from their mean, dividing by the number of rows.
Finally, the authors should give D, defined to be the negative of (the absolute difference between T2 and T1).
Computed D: -1.01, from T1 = -0.5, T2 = 0.46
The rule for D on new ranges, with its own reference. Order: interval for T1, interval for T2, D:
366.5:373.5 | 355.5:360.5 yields -0.88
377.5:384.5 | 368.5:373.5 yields -1.11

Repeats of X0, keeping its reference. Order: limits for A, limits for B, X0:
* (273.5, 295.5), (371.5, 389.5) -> -1.5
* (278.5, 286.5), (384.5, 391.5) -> -0.5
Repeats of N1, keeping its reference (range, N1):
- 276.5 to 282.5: 0.42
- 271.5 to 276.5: 0.49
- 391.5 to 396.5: 0.18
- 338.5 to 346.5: 0.15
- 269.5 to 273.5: 0.30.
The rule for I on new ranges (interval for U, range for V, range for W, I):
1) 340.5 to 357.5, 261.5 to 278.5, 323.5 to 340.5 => 11.0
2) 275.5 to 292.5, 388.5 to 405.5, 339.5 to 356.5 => 10.3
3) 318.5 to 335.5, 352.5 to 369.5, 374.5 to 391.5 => 10.5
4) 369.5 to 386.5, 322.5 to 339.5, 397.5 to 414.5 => 10.5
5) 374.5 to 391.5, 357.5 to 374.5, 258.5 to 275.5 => 10.6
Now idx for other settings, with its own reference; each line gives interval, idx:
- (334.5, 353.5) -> 0.34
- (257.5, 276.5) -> 0.79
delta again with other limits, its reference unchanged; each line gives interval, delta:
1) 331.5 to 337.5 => 336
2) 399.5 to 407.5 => 407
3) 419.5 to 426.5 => 421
